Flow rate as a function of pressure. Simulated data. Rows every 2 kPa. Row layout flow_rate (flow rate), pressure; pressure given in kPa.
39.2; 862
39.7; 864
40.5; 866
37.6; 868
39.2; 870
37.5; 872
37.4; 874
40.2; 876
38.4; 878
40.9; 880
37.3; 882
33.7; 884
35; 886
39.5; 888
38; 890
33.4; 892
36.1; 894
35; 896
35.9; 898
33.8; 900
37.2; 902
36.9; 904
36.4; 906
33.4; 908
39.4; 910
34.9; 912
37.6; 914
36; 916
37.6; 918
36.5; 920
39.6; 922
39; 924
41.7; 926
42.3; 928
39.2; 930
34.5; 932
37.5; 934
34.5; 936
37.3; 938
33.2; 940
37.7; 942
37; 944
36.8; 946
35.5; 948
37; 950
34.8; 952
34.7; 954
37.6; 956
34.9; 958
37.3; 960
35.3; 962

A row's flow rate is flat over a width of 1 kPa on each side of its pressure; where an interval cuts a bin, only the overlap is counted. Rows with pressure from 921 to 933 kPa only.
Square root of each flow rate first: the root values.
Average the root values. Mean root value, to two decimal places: 6.27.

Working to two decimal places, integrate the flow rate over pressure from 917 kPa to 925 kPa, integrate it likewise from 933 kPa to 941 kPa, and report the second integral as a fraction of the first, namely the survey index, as 0.93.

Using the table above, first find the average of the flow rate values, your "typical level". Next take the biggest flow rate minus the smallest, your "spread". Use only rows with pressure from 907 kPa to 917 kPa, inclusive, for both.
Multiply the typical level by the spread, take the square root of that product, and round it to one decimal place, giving 14.7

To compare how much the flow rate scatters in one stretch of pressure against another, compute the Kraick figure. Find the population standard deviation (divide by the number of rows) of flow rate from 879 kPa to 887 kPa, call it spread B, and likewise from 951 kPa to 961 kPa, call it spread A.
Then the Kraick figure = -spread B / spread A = -2.10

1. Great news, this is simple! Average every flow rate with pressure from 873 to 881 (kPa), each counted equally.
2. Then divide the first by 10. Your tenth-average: 3.92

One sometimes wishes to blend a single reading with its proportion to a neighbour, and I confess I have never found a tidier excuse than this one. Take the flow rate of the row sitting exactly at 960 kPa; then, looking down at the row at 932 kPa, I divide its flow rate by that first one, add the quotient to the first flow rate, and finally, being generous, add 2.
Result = 40.2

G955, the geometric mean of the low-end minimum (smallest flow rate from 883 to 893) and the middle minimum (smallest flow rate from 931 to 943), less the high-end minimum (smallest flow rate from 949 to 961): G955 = -1.4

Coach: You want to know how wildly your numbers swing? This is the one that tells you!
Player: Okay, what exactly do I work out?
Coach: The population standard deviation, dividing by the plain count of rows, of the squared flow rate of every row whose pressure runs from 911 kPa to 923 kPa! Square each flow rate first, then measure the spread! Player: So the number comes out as 110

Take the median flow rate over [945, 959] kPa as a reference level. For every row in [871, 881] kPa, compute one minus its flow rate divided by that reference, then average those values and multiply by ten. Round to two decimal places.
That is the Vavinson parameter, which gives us -0.95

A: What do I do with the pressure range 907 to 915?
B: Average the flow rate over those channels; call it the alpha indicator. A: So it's 36.3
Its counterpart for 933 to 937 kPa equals 36.0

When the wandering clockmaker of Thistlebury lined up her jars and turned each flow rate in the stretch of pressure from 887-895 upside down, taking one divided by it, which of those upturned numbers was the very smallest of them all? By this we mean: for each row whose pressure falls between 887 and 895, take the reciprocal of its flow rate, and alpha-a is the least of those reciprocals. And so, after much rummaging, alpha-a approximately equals 0.0253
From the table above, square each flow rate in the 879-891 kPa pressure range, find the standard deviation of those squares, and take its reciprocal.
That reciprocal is 0.005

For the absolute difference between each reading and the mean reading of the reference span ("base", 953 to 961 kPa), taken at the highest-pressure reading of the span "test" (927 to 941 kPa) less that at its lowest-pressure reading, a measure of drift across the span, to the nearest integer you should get -3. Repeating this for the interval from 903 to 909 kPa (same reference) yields 2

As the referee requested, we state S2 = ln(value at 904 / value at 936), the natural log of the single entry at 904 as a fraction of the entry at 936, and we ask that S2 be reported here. 0.07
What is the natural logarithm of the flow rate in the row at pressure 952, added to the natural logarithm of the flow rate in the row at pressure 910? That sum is 7.22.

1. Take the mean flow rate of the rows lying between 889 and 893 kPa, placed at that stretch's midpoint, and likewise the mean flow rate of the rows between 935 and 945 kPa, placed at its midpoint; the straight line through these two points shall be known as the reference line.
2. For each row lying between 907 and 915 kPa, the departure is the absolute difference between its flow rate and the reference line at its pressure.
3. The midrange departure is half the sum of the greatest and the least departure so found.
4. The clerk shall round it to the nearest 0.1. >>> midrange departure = 2.3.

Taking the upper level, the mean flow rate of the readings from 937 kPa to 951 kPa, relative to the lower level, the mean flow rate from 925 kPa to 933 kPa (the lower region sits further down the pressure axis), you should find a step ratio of 0.92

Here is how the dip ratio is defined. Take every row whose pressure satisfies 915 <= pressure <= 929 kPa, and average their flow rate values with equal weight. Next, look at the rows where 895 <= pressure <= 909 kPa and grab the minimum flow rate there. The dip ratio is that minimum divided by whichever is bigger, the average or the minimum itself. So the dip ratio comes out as 0.86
